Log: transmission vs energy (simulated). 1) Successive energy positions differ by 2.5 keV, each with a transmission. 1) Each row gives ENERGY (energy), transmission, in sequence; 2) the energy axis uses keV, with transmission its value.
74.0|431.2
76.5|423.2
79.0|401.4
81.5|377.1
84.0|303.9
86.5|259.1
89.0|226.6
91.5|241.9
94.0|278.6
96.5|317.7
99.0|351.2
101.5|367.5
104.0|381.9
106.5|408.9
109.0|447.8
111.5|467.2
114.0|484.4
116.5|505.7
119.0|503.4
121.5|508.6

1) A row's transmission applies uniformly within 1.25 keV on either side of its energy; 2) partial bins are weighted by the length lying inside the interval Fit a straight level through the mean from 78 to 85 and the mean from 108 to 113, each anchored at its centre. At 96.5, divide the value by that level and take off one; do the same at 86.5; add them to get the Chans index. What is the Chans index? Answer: -0.5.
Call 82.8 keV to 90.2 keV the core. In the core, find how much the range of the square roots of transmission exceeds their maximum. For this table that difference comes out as -15.1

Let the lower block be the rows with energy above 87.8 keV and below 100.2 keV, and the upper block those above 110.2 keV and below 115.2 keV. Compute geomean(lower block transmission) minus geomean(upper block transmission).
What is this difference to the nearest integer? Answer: -196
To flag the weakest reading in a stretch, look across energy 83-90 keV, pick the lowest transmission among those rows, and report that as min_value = 226.6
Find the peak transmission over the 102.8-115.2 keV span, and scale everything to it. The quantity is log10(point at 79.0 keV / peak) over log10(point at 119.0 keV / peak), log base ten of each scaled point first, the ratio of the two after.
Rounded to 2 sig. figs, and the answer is -4.9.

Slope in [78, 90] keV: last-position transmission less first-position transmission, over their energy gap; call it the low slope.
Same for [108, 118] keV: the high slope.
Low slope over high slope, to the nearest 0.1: -2.3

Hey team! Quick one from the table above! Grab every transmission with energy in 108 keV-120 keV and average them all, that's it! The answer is 482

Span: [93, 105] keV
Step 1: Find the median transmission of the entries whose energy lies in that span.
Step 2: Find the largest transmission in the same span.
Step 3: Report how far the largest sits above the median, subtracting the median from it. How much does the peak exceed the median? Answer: 31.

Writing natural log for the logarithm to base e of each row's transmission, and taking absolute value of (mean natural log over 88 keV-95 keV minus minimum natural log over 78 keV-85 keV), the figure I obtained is 0.2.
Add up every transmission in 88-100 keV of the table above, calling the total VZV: 1416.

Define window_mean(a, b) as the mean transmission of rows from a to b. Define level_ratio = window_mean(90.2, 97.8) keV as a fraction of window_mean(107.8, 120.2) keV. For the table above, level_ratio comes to 0.58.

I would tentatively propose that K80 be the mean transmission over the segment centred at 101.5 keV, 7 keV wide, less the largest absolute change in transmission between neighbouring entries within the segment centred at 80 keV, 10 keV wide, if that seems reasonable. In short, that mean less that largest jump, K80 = 294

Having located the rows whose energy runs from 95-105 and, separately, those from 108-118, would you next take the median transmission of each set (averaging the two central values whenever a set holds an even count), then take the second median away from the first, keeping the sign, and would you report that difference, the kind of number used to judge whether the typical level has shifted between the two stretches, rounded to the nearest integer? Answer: -116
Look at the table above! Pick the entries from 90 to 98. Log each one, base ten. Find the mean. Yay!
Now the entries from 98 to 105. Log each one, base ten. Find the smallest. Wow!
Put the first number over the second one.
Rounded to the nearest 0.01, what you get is 0.96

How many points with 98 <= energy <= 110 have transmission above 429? 1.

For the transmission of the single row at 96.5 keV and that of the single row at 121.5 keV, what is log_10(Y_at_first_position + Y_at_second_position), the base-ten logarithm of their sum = 2.92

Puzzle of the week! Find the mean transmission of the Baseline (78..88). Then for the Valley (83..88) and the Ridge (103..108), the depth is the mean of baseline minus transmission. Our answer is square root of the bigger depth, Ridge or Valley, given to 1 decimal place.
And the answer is 7.3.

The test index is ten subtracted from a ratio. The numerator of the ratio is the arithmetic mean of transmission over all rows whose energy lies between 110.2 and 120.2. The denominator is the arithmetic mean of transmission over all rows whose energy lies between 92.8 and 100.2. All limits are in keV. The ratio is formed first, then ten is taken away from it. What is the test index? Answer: -8.45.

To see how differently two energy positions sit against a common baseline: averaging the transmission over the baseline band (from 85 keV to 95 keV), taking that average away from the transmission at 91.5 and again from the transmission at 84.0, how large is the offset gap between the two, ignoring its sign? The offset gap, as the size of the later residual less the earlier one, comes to 62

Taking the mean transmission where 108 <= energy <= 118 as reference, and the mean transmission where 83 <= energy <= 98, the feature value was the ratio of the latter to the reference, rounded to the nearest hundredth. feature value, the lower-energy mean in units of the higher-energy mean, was 0.57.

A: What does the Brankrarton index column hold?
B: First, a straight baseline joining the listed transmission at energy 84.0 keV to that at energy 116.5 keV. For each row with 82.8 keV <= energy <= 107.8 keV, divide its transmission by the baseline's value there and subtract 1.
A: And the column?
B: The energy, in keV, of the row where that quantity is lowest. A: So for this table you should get 89.0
